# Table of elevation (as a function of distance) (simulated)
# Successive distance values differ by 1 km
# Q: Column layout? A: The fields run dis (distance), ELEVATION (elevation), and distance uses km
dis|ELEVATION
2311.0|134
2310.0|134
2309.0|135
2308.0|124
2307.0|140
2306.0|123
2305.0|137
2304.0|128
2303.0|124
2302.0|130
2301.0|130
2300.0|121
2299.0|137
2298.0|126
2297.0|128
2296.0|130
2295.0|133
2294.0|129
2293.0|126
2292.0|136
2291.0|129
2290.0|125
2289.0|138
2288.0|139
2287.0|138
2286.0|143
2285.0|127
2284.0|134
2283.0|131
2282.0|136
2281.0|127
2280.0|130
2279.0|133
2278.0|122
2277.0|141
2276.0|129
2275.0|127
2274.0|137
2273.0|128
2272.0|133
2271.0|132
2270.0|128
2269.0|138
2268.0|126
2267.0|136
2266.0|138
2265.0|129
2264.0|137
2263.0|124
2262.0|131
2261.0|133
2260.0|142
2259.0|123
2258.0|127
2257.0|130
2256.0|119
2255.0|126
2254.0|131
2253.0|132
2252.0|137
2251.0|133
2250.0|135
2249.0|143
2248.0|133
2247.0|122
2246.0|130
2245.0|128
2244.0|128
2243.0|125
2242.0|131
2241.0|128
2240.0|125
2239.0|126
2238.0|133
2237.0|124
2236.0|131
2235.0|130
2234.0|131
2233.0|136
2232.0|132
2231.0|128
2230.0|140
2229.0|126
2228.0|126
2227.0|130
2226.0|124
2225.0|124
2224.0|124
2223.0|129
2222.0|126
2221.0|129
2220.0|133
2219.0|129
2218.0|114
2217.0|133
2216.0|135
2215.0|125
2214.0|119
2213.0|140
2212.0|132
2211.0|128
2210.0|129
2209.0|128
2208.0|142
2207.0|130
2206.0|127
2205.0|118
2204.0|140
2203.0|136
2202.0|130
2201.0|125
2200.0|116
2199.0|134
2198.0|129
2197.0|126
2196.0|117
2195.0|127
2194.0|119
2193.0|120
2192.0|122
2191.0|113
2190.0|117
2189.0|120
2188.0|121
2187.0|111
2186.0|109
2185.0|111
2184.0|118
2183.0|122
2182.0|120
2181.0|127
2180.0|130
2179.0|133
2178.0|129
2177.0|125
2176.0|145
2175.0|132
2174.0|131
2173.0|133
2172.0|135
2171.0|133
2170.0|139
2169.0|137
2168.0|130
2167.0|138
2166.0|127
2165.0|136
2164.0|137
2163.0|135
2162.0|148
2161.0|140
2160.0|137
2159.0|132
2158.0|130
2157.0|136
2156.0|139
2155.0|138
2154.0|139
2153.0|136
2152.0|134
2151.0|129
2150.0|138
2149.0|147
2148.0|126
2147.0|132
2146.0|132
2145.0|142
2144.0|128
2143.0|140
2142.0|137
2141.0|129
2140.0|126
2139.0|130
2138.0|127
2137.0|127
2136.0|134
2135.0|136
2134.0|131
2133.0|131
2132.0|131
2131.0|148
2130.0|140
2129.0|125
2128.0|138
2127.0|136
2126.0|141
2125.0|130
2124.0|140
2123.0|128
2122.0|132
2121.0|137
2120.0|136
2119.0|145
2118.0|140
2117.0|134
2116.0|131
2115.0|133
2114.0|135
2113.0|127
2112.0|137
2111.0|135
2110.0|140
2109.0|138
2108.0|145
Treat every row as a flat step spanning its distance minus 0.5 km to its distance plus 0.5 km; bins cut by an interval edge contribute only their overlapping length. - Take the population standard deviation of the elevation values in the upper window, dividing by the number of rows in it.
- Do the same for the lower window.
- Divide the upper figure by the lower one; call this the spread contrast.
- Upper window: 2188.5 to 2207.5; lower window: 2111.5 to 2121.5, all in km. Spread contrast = 1.56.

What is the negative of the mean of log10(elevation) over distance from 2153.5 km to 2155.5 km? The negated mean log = -2.141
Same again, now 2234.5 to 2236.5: -2.116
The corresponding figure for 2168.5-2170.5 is -2.140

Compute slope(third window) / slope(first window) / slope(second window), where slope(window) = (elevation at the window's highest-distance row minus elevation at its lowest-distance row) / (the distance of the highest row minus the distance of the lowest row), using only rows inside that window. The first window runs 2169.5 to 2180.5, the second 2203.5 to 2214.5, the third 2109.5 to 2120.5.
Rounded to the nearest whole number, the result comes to 0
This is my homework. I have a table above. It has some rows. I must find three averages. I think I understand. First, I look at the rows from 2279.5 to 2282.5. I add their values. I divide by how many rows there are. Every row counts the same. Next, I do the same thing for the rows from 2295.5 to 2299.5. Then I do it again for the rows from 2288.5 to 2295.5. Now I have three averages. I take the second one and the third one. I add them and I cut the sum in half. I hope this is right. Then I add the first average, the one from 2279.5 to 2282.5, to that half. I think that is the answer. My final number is 262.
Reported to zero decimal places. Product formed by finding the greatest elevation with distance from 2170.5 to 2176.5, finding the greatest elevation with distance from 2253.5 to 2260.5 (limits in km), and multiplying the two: 20590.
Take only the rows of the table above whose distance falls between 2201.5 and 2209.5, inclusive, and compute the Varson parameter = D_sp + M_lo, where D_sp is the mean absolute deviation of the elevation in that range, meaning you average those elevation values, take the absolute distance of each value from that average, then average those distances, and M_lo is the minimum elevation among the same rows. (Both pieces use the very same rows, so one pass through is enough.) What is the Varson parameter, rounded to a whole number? 124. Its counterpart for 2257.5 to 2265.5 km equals 128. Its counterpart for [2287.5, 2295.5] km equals 130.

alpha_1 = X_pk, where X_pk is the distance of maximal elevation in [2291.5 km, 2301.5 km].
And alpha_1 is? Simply 2299.0 km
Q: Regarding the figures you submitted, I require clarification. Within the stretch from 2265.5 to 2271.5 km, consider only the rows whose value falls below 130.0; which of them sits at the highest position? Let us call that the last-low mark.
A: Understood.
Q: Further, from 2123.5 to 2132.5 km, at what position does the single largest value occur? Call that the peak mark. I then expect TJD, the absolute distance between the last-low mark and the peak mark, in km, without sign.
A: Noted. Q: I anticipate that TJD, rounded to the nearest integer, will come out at 139 km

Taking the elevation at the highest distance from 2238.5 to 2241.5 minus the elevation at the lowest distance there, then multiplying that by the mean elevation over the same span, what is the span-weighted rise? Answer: 253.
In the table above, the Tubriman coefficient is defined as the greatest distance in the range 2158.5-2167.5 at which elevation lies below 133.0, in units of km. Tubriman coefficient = 2166.0 km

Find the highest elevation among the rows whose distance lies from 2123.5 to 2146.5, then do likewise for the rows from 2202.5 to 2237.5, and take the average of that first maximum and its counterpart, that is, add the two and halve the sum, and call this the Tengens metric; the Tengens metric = 145.0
